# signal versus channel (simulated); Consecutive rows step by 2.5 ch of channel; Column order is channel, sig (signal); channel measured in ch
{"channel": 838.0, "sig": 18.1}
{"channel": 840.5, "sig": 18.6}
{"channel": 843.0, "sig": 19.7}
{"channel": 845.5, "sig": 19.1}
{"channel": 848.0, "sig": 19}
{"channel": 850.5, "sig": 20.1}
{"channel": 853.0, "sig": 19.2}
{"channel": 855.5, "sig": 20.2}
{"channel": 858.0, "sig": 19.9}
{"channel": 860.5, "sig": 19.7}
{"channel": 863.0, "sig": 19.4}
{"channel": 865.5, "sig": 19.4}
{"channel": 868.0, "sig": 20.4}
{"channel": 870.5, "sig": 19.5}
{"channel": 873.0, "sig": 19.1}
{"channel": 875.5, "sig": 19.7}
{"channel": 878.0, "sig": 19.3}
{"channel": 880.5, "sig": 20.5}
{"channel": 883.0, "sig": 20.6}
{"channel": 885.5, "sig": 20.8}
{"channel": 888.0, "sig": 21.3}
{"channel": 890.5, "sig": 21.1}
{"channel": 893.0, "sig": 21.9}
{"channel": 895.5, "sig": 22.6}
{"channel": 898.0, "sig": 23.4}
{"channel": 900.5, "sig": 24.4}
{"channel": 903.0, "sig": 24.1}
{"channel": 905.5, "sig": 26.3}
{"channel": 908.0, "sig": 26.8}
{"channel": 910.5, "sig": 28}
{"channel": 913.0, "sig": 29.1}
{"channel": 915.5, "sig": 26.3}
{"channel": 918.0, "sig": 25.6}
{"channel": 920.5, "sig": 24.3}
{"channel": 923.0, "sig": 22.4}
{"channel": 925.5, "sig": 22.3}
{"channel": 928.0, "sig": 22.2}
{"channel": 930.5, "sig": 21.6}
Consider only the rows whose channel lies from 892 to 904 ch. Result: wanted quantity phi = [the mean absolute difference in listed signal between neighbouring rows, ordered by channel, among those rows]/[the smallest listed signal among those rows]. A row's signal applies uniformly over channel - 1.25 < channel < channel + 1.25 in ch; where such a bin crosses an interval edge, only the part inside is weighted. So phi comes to 0.032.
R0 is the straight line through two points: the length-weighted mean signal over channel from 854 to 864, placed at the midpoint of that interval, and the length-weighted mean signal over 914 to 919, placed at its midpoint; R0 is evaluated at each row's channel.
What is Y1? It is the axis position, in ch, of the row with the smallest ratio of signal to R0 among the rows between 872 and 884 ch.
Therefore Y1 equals 878.0 ch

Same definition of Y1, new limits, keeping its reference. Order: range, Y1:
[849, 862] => 860.5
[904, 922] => 920.5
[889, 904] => 890.5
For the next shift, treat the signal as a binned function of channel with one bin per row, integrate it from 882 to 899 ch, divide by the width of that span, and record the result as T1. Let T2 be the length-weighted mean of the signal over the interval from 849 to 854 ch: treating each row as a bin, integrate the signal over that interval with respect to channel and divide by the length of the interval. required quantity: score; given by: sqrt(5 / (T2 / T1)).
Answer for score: 2.35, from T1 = 21.7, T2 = 19.6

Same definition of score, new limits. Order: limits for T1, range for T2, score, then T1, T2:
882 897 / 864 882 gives 2.33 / 21.4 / 19.7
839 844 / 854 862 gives 2.19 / 19.1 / 19.9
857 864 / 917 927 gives 2.04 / 19.7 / 23.6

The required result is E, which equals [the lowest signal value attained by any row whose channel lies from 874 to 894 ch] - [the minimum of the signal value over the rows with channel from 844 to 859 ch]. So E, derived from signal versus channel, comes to 0.3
